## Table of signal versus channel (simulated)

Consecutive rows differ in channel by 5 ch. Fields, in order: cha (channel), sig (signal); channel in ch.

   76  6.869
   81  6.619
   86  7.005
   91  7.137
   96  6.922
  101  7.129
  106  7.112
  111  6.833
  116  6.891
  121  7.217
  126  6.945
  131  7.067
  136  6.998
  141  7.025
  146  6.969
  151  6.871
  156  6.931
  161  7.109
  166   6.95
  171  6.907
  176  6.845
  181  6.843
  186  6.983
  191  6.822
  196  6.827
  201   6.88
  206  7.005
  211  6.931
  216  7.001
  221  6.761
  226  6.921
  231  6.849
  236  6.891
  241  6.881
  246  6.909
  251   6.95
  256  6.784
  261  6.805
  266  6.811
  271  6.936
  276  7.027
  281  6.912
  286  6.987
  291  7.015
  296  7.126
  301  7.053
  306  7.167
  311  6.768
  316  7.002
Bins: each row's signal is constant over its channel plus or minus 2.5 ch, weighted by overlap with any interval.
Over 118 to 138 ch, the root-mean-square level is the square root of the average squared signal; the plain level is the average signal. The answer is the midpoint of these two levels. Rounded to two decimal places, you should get 7.06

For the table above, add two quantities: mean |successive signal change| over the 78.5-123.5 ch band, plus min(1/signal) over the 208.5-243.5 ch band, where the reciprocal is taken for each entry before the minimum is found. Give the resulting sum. 0.345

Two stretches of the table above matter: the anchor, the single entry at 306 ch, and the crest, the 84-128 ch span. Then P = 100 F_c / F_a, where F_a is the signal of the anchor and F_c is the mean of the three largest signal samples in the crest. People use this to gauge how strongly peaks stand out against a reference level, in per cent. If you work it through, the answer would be 100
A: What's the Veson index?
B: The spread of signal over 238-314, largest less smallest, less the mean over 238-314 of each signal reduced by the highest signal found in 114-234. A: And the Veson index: 0.674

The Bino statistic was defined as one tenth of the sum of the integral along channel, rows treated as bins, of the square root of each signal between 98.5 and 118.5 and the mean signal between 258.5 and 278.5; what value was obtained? 5.977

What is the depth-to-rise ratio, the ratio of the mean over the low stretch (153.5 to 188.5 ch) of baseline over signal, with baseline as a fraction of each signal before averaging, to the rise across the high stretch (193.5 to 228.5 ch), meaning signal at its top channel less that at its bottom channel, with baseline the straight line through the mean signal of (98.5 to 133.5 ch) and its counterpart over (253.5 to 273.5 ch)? 11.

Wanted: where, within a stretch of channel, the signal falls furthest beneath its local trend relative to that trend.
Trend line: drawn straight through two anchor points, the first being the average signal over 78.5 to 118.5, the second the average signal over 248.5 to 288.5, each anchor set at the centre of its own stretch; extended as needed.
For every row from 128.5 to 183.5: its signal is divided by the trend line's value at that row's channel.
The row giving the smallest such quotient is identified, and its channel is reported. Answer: 181 ch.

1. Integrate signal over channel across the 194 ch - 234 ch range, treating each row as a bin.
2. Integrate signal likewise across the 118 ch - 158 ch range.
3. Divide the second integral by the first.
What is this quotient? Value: 1.015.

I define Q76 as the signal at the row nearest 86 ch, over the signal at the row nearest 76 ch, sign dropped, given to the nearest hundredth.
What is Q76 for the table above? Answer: 1.02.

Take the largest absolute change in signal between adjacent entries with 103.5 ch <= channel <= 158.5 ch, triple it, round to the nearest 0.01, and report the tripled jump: 0.98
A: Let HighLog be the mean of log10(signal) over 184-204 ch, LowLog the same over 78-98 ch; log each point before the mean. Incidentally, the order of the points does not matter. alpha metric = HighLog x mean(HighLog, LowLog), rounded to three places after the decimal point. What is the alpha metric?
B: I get 0.702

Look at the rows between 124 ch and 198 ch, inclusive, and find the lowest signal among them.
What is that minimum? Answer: 6.822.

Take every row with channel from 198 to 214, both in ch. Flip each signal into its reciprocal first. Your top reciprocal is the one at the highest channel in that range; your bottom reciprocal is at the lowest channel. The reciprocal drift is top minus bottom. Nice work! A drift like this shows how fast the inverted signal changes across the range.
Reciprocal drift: -0.0011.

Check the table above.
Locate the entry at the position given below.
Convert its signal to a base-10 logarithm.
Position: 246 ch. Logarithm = 0.839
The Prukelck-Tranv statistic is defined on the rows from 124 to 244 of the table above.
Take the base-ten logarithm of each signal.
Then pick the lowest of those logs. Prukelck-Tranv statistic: 0.830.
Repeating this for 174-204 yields 0.834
